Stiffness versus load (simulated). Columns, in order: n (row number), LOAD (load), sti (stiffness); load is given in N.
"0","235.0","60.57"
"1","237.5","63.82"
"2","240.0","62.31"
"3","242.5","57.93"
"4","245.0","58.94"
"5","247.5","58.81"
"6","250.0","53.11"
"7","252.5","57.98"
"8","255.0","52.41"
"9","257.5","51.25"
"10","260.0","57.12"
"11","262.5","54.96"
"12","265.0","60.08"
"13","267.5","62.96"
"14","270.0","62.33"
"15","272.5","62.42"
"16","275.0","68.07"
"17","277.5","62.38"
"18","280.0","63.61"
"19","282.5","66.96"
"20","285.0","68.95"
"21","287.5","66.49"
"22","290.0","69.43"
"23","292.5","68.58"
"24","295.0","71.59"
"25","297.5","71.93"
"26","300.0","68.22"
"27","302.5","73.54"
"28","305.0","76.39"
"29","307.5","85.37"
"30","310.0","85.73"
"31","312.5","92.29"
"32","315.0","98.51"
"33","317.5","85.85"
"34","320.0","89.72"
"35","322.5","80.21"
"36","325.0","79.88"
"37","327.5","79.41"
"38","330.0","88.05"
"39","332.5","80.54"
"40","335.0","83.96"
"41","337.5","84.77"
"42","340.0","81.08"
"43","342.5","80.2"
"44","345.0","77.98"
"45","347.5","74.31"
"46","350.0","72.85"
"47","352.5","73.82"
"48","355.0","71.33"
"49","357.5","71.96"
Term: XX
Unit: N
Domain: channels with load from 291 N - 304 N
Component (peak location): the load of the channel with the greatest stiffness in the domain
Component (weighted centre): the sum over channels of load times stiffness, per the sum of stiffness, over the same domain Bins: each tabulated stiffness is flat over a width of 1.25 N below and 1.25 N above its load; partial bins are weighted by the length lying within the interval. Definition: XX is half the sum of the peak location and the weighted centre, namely 300.0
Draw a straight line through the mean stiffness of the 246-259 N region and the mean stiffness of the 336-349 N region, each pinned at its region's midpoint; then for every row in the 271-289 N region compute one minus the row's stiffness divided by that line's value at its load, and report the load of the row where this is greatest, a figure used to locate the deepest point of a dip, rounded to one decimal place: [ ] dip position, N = 277.5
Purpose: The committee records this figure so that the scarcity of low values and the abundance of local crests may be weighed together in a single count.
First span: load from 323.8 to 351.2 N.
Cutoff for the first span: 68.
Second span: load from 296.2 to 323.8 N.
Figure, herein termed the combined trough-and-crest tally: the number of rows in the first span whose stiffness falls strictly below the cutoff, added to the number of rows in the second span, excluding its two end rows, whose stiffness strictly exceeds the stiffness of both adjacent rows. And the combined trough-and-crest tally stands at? 2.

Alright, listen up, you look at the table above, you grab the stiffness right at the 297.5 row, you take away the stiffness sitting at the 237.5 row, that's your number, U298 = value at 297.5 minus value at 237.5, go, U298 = 8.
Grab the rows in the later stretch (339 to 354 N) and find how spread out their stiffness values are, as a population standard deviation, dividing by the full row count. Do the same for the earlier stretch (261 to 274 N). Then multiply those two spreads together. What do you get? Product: 10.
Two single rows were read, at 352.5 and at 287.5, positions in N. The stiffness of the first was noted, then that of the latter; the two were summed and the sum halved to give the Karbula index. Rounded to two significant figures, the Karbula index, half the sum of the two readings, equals 70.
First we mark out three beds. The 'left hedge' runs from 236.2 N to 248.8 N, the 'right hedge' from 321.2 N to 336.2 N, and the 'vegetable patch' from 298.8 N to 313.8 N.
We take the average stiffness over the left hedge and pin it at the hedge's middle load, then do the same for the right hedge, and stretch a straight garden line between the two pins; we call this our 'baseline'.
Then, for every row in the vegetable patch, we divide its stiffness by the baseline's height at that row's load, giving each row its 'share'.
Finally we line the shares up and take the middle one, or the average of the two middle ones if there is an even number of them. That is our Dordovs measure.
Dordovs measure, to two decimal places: 1.06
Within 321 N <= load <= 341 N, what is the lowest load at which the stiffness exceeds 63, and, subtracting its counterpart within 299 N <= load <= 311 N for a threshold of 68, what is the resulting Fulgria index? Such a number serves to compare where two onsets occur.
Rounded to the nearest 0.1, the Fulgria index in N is 22.5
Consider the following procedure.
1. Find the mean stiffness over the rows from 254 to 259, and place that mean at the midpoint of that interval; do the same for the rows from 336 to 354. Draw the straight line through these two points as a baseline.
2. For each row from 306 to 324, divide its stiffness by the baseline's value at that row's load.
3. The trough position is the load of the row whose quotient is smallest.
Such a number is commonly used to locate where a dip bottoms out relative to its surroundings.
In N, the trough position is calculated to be 322.5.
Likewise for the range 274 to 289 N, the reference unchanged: 277.5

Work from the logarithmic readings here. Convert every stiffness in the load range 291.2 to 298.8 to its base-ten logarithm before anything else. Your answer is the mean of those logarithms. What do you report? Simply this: 1.849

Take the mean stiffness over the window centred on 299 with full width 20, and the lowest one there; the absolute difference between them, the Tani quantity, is 5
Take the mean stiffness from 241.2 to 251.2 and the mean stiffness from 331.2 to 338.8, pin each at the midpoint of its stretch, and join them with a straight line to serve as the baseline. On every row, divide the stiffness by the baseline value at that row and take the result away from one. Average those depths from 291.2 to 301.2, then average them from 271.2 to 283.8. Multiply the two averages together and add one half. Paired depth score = 0.501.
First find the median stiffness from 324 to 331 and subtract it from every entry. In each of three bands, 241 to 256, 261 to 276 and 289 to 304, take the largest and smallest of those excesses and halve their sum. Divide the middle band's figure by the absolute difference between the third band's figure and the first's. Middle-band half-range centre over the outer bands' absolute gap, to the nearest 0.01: -1.21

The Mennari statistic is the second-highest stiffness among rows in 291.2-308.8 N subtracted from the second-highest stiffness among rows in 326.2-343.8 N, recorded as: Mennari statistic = 8.4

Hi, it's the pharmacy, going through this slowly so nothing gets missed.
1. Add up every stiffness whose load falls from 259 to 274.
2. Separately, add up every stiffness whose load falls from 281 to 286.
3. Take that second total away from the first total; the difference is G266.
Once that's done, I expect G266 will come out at 224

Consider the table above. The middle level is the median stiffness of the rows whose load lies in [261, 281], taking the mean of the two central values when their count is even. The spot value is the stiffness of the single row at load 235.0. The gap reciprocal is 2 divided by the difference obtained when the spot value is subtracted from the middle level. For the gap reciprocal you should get 1.09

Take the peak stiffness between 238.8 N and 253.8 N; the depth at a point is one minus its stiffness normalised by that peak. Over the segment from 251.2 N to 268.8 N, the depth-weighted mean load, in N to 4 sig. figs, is 257.8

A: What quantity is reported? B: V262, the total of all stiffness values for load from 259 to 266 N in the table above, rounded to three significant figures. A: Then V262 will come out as 172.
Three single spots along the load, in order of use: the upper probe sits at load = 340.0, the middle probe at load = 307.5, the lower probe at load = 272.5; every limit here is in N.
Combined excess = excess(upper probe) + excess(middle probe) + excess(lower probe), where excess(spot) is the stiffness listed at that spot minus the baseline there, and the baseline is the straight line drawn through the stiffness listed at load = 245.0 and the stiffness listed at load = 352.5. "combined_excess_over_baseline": 26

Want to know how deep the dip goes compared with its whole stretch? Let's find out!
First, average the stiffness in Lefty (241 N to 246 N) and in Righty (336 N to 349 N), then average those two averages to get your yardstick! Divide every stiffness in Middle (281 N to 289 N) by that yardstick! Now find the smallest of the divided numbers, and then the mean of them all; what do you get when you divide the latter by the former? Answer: 1.01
